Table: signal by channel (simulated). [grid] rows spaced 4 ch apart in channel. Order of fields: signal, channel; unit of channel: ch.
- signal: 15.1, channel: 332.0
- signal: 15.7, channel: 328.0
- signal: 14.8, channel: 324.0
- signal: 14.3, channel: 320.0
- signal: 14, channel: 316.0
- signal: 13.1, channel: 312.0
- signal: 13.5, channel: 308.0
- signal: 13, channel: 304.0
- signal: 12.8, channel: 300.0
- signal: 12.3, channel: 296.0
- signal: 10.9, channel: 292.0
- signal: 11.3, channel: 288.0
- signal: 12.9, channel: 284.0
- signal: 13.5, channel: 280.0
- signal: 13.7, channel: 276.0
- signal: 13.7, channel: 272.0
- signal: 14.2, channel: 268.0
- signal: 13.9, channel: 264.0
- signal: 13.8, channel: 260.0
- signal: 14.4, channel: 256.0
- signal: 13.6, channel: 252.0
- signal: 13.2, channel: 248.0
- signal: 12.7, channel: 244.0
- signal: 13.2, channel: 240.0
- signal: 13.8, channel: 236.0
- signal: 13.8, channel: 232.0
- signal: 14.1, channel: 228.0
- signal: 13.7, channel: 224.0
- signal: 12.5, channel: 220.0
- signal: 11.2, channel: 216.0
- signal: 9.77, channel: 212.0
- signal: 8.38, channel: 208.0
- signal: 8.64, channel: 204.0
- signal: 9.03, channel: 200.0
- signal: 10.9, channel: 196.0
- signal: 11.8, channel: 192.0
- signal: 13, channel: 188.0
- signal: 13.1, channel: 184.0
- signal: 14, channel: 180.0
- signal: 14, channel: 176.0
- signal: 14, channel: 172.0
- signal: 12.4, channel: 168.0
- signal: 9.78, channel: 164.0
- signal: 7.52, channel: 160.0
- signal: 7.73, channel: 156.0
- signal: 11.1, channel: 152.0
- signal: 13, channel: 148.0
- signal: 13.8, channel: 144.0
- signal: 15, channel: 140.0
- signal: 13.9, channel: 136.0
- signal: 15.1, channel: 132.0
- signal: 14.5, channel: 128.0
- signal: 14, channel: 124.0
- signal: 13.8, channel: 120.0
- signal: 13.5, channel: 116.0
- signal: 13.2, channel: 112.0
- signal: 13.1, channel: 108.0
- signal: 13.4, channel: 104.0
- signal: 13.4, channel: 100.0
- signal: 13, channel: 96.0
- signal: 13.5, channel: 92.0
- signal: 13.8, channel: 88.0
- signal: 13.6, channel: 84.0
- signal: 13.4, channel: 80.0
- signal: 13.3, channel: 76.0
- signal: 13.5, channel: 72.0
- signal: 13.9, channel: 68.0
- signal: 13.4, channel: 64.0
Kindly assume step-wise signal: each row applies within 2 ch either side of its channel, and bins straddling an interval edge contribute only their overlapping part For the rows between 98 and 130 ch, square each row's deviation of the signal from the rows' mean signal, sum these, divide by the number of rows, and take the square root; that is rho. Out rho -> 0.4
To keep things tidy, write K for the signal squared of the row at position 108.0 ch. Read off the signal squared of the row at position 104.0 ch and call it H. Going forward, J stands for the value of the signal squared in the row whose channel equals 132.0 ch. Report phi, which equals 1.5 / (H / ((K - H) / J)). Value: -0.0003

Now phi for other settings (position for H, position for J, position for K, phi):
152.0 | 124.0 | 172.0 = 0.0045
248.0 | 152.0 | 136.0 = 0.0013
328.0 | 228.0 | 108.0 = -0.0023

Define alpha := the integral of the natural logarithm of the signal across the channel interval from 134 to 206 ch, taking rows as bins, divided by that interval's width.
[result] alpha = 2.45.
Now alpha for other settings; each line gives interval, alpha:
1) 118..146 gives 2.66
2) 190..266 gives 2.49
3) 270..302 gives 2.53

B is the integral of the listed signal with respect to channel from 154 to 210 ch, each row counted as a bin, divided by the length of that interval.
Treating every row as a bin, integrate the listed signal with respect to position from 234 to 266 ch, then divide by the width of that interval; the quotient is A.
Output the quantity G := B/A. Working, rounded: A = 13.6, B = 11.0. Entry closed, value 0.8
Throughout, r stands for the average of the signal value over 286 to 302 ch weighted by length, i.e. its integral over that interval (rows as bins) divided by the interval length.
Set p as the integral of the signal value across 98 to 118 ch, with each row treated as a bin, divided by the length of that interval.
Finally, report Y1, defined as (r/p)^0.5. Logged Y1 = 0.94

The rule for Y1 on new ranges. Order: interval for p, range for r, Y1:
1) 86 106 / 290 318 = 0.98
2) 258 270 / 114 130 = 1.00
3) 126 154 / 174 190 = 0.99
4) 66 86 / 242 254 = 0.99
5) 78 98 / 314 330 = 1.05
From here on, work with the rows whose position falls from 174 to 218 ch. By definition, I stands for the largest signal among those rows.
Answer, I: 14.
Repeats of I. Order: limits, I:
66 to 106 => 13.9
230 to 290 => 14.4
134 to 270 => 15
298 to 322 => 14.3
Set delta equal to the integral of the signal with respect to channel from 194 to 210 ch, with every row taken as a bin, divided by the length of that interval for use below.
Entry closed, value 9.2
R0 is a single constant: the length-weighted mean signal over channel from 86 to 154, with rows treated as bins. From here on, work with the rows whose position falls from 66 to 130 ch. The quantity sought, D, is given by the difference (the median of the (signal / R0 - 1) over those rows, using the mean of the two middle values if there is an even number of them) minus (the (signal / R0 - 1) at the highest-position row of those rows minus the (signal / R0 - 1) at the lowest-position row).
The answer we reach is -0.05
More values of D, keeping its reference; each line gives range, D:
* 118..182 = 0.00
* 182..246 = -0.04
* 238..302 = 0.01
